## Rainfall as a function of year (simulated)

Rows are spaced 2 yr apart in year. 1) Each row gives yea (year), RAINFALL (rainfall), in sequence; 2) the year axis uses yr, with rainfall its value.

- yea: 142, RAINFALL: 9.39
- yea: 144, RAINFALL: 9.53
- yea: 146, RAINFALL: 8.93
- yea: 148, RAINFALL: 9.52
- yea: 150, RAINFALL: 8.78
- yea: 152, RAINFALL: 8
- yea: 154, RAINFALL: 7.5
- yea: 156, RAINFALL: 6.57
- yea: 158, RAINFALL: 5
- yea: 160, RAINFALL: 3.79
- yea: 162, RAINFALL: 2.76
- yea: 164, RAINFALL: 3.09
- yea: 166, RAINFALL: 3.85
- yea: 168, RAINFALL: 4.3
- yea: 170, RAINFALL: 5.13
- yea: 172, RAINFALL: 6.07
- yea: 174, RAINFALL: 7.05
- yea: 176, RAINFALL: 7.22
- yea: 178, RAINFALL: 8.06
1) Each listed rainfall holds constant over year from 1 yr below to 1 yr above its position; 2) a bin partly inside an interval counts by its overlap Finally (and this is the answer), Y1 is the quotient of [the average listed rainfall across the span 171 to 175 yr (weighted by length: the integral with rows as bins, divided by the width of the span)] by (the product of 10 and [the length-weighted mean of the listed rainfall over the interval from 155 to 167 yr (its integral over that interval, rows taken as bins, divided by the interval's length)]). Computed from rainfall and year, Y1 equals 0.16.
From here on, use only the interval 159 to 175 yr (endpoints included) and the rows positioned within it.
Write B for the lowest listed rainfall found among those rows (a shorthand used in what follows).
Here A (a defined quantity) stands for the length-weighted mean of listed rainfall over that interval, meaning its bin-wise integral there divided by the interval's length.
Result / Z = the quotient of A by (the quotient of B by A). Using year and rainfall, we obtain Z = 7.4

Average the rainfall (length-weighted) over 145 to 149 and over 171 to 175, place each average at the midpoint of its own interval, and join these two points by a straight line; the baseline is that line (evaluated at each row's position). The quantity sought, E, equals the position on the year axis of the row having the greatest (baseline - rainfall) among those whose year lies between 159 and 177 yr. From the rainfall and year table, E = 162 yr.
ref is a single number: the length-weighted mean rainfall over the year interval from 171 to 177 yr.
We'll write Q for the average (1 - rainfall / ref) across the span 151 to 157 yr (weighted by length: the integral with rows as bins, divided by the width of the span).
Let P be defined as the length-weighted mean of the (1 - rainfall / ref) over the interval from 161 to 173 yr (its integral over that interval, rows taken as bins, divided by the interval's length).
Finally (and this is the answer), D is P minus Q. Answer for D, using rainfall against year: 0.5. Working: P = 0.4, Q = -0.1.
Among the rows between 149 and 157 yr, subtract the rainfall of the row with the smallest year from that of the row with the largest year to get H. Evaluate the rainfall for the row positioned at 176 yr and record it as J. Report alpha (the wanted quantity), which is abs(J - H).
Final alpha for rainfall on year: 9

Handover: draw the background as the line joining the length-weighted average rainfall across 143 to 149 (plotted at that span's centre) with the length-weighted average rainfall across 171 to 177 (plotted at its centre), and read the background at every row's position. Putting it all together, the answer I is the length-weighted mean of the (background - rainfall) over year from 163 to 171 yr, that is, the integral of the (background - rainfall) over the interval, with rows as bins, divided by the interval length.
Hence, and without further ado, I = 3.3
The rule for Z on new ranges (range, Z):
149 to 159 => 10.3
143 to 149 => 9.7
